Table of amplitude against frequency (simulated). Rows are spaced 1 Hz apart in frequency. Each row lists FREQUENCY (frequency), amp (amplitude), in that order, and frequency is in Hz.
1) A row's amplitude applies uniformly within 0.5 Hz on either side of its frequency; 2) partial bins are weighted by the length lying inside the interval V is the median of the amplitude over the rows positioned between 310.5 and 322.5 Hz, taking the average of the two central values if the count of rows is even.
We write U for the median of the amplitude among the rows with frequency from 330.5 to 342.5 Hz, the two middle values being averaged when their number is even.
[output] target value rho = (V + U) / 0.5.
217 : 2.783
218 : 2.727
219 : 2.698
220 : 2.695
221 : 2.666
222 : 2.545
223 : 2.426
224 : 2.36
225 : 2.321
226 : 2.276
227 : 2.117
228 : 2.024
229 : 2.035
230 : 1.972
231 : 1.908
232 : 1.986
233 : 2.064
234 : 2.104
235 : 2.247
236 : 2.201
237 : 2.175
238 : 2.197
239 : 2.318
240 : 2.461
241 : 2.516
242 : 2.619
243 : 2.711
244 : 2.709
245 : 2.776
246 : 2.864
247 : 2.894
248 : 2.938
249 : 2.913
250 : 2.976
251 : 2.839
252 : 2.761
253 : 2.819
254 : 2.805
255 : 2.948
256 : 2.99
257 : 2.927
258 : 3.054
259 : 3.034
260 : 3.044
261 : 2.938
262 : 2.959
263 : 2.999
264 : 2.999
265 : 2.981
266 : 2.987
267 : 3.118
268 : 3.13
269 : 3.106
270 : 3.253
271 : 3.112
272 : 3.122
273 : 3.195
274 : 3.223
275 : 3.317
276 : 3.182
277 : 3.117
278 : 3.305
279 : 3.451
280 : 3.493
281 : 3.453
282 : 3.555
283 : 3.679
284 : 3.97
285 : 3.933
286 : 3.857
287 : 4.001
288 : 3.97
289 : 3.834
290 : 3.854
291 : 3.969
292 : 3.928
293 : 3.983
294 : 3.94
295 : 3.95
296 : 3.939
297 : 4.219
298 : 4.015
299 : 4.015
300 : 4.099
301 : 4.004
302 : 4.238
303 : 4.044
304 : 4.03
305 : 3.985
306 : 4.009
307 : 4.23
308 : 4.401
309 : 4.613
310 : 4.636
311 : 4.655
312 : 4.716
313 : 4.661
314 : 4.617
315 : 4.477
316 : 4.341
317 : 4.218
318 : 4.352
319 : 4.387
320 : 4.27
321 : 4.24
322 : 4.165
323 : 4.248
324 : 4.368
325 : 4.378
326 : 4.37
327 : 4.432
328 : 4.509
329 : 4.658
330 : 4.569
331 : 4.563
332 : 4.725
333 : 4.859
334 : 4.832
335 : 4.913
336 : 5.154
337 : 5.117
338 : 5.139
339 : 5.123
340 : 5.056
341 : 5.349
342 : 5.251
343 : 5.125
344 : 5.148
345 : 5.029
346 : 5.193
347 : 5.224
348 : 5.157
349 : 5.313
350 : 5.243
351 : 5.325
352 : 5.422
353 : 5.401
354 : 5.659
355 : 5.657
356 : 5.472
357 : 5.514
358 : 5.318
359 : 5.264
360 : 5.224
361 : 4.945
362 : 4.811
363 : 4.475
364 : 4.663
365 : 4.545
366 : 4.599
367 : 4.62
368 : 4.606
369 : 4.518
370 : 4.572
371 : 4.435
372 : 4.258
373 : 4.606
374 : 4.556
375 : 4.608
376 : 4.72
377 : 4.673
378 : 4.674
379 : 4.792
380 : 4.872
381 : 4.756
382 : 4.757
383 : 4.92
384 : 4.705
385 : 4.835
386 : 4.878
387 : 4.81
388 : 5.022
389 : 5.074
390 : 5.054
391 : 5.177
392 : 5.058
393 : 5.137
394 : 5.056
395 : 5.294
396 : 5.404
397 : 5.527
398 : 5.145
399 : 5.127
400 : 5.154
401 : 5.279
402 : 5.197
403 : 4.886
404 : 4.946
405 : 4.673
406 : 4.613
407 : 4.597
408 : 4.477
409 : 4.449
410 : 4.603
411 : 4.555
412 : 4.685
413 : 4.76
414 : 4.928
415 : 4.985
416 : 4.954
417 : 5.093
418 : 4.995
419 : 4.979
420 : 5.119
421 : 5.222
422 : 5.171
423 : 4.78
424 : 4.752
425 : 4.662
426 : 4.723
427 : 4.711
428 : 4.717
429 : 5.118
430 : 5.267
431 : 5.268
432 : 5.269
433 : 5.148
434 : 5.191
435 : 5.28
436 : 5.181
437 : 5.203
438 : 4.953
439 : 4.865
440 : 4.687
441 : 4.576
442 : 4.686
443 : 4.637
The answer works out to 18.9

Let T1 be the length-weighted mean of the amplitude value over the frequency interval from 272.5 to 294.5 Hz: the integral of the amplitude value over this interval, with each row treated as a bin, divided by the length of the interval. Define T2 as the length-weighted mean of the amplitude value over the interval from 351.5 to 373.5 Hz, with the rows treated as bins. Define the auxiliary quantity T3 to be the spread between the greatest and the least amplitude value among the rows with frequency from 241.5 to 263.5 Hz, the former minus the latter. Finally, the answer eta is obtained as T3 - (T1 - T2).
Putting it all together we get 1.7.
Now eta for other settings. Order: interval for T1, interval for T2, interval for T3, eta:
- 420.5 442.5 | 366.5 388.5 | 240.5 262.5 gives 0.3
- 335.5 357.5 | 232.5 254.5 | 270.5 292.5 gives -1.8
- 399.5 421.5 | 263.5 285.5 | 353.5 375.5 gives -0.2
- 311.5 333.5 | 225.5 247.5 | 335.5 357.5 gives -1.5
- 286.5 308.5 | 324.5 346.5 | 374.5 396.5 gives 1.7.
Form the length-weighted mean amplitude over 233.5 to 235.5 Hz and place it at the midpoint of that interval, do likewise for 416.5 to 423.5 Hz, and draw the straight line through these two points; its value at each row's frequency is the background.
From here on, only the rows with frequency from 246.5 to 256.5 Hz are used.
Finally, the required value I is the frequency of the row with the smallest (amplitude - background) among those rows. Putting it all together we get 252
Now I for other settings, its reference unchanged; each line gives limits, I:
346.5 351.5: 348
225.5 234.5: 231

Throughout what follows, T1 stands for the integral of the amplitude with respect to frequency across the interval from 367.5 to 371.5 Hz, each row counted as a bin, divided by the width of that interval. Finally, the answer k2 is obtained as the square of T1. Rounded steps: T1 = 4.5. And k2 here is 21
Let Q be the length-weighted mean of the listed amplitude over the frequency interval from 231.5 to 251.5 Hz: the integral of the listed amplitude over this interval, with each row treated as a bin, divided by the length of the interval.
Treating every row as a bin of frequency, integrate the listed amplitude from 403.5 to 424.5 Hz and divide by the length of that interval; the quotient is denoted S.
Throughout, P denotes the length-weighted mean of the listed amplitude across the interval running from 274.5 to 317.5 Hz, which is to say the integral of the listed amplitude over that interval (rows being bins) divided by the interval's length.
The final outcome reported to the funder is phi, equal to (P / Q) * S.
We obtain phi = 7.6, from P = 4.00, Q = 2.5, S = 4.83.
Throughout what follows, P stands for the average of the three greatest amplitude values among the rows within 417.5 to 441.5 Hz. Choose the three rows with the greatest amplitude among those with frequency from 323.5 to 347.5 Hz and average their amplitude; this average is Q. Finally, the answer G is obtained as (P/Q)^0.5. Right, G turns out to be 1.00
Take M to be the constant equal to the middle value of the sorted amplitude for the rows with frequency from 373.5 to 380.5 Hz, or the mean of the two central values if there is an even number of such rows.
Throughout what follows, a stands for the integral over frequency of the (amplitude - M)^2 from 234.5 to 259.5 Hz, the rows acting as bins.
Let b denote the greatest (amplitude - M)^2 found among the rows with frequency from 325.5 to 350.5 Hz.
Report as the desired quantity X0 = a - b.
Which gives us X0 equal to 98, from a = 99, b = 0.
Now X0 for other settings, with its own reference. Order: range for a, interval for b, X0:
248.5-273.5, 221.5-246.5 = 63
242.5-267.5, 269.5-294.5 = 75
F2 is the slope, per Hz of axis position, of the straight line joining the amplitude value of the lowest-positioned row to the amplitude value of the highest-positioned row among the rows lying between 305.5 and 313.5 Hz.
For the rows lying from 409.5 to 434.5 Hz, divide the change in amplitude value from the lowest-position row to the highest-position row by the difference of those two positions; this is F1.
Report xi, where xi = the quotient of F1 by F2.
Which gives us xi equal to 0.26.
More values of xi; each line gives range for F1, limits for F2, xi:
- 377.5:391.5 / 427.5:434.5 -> 0.49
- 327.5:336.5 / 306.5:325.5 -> 9.81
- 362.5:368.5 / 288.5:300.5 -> 1.09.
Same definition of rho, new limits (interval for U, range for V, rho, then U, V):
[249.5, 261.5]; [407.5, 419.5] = 15.6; 2.94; 4.8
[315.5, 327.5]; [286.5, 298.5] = 16.6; 4.35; 4.0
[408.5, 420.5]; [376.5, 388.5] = 19.5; 4.94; 4.8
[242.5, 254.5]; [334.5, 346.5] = 15.9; 2.83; 5.1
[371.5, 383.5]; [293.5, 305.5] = 17.4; 4.70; 4.0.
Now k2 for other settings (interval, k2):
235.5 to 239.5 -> 5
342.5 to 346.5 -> 26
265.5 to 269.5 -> 10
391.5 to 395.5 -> 26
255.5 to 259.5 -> 9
